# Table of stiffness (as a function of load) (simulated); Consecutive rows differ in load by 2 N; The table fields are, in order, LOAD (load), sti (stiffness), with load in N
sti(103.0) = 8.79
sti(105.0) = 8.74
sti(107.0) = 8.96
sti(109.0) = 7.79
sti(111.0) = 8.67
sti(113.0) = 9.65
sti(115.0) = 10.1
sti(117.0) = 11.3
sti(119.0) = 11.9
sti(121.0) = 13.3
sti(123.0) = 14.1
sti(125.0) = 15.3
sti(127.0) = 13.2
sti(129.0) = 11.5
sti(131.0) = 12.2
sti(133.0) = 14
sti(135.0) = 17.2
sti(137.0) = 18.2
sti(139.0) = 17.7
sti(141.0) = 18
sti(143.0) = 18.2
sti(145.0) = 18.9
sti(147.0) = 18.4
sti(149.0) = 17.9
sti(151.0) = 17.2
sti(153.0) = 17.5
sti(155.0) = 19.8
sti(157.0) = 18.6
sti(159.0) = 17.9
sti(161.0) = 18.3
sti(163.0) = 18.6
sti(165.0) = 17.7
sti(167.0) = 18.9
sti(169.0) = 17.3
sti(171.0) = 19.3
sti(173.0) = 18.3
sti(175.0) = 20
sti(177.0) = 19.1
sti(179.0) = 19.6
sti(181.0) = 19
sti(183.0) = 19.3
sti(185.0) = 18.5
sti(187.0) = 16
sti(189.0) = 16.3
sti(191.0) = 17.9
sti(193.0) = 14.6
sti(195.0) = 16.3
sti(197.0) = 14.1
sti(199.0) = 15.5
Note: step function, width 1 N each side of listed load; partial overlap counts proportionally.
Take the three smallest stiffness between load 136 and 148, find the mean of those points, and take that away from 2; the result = -16.0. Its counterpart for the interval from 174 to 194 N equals -13.6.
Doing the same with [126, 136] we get -10.3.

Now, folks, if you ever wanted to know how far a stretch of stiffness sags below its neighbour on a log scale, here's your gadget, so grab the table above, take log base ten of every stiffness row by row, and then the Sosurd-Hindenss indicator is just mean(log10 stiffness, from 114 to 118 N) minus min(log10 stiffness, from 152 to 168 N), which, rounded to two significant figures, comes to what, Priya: -0.21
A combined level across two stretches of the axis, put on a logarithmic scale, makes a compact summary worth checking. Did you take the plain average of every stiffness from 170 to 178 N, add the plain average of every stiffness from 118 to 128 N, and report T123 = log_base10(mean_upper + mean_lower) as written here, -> 1.52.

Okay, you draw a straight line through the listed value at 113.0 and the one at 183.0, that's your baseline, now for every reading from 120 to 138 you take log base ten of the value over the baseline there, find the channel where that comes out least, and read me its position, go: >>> 129.0 N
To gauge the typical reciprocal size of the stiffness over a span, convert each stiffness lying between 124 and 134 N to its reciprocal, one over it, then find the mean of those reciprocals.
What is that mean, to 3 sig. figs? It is 0.0763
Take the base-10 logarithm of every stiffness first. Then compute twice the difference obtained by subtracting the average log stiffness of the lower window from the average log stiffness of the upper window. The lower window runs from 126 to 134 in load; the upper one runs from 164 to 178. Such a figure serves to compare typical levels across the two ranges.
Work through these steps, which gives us 0.33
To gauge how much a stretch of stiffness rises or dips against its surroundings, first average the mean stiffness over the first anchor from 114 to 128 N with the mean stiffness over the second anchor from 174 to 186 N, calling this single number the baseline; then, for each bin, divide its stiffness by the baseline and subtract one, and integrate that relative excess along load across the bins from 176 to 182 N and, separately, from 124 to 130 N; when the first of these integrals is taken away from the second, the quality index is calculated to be -2.2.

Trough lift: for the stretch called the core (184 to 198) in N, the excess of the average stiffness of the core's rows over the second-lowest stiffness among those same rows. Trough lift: 1.64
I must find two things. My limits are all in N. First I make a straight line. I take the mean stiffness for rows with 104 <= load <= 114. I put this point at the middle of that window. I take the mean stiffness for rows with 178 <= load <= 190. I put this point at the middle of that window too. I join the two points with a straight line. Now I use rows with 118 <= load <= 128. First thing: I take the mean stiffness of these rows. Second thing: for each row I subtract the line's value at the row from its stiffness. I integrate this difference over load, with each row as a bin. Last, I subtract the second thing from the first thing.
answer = -17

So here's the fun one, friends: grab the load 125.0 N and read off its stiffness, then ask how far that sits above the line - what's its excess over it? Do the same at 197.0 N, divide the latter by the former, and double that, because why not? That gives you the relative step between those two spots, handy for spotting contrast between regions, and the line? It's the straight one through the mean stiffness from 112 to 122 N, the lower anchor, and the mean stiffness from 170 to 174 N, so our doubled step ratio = -5.5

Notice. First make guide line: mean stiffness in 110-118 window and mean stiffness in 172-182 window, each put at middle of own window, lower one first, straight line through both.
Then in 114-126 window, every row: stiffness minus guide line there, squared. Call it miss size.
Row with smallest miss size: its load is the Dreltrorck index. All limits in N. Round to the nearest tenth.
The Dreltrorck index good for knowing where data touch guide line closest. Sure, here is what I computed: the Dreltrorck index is 115.0 N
